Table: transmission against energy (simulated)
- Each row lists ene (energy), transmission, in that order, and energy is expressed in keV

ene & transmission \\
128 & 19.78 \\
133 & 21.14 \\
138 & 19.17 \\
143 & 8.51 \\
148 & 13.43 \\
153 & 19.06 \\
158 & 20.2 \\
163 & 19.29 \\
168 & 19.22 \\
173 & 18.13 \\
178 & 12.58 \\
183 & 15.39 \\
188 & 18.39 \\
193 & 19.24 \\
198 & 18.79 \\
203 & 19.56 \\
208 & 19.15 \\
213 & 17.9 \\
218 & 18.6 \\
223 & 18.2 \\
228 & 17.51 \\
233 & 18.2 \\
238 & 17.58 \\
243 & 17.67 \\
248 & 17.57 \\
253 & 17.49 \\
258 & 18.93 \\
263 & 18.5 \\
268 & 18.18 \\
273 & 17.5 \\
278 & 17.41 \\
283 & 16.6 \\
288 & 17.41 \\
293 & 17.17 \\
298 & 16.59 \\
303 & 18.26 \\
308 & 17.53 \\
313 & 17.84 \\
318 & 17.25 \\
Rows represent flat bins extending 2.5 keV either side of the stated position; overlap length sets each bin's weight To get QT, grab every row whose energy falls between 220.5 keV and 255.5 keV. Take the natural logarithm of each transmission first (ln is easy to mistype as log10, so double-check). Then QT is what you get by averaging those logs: 2.88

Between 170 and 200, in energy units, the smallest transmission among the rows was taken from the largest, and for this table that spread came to 6.7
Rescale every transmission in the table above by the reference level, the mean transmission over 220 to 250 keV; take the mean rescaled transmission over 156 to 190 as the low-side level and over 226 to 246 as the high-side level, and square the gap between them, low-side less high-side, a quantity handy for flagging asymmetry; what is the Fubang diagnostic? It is 0.0001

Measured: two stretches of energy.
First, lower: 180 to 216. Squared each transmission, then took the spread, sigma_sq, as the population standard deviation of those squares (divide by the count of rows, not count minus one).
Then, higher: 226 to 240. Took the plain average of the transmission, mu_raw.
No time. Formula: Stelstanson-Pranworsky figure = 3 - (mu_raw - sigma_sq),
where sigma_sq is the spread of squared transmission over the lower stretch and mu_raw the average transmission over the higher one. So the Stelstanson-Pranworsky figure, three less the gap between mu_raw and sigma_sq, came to 31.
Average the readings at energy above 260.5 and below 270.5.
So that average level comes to 18.3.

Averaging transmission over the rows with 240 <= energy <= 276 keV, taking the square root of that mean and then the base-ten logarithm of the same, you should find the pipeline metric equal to 0.627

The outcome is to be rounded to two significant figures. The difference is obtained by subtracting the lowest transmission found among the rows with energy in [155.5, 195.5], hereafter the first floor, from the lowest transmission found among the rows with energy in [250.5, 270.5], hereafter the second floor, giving 4.9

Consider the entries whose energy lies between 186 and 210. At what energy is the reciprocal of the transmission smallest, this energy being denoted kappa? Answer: 203 keV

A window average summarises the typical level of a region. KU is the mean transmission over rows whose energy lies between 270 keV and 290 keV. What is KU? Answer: 17.2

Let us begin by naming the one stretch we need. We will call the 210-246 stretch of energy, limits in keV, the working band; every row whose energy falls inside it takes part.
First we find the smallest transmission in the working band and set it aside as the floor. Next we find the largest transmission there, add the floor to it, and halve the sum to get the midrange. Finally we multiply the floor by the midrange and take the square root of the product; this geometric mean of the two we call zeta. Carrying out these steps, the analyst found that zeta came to 17.8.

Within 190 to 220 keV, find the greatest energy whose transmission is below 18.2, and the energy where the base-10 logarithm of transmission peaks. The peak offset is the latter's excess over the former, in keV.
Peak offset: -10 keV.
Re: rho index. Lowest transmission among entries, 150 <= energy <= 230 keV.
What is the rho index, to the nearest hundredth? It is 12.58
